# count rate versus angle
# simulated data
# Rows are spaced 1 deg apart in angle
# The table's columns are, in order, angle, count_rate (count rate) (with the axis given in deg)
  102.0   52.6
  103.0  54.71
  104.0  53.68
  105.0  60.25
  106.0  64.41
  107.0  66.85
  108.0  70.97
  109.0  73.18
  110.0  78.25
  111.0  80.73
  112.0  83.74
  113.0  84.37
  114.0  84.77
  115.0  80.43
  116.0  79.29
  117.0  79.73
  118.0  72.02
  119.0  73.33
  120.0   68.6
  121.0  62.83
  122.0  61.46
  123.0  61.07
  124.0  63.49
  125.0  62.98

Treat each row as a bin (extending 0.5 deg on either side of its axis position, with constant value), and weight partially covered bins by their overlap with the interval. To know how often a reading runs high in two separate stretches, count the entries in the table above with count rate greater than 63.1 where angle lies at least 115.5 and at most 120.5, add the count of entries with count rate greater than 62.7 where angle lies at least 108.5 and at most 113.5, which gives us 10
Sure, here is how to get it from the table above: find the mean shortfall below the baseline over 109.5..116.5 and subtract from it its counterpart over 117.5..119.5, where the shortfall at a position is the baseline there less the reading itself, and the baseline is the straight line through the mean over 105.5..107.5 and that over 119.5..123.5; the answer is -8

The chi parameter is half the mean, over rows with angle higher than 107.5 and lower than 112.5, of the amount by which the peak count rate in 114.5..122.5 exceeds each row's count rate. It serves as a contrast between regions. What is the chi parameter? 2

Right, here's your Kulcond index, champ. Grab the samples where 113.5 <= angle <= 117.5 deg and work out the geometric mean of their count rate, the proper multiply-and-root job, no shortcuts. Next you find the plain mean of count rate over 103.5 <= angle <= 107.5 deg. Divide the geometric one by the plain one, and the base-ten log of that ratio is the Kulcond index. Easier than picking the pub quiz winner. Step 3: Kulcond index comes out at 0.12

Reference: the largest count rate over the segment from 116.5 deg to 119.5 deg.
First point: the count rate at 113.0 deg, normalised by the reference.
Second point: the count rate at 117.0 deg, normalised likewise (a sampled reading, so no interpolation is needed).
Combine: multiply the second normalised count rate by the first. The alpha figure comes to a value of 1.1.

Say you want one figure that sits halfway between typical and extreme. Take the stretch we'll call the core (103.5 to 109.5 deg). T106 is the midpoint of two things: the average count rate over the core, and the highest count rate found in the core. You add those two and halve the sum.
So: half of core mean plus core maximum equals 69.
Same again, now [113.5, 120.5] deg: 81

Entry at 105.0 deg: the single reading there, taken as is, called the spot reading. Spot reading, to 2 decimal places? 60.25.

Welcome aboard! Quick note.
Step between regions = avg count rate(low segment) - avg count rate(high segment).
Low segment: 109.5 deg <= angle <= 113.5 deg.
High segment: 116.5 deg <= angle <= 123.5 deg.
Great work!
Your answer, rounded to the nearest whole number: 13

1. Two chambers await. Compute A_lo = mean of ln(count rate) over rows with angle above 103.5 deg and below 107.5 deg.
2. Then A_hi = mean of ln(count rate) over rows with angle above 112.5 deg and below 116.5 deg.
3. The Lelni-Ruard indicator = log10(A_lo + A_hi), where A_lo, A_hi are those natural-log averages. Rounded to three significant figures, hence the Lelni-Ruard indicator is 0.931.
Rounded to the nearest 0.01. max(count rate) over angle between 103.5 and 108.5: 70.97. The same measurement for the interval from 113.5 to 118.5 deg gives 84.77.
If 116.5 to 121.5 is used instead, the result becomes 79.73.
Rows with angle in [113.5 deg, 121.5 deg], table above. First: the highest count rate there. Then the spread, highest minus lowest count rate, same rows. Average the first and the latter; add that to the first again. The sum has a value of 138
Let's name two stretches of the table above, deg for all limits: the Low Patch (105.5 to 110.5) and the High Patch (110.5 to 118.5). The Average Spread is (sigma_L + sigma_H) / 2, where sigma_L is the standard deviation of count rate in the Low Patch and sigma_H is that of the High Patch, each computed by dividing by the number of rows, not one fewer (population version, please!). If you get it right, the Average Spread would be 4.3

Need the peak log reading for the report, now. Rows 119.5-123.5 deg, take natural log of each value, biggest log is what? 4.23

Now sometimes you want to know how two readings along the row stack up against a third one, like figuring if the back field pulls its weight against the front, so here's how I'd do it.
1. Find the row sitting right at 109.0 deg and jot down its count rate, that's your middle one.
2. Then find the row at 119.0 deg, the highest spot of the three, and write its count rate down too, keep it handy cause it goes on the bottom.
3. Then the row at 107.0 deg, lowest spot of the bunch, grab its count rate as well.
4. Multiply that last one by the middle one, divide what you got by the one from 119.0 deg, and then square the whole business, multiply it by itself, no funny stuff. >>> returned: 4451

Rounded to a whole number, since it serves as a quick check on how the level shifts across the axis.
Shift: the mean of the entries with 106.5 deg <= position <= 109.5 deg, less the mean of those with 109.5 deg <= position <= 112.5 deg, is -11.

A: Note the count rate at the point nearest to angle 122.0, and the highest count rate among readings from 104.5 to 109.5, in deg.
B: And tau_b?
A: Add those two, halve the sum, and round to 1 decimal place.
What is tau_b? 67.3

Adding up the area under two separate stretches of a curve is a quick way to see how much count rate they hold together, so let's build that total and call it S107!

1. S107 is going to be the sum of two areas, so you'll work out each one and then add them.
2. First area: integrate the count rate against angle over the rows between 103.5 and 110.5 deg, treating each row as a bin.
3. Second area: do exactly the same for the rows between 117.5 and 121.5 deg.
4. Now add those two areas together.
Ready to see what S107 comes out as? 744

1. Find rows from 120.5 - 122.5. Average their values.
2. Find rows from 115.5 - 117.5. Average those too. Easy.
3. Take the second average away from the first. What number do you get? -17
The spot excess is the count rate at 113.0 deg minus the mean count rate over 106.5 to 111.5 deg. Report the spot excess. 10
